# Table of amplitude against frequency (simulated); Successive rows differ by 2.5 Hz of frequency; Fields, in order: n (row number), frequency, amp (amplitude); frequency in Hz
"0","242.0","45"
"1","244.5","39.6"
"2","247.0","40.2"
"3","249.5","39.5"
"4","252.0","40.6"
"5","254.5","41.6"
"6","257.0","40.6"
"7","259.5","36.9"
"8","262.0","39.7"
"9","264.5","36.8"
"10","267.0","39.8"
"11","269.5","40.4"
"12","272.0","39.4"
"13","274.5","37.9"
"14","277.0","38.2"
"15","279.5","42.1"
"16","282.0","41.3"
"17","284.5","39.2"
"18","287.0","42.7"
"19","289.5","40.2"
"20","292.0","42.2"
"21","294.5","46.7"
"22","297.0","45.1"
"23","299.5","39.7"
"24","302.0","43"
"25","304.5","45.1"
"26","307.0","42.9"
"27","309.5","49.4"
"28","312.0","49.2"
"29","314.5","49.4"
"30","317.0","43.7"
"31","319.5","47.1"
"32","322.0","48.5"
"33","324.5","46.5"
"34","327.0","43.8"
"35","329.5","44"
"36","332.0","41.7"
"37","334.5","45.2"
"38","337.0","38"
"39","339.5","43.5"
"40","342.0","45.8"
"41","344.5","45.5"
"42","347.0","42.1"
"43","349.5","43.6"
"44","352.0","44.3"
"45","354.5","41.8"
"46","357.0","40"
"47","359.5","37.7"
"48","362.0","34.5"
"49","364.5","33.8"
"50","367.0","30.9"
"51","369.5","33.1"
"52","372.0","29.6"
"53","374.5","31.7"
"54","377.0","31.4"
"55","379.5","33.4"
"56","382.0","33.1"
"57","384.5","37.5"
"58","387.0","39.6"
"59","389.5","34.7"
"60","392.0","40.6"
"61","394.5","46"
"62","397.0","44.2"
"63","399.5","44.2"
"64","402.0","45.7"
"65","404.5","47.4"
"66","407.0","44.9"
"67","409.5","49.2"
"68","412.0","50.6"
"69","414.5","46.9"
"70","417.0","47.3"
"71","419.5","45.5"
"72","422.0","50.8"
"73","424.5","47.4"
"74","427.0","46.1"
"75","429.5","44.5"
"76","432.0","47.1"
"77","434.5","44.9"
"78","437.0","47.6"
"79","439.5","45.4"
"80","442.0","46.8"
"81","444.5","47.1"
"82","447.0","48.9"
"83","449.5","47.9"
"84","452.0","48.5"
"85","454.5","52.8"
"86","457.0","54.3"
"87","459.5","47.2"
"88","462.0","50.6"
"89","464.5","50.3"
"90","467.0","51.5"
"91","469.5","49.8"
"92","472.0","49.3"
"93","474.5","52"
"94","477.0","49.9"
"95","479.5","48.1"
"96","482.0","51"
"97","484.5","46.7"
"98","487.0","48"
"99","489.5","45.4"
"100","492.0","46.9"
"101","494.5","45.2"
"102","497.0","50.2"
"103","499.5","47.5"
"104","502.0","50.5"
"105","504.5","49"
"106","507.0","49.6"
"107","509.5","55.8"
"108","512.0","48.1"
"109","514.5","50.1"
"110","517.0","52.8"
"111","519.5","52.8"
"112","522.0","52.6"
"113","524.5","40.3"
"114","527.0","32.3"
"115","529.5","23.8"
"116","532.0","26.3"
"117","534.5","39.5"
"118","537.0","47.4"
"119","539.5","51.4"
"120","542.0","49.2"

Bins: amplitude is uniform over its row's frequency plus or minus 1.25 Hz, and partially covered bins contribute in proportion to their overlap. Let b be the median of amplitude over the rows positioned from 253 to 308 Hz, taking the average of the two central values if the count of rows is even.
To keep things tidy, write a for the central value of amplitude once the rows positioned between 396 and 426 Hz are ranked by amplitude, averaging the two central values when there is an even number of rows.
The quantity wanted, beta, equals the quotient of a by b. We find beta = 1.16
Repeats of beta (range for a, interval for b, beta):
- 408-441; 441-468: 0.96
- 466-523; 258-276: 1.26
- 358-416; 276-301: 0.90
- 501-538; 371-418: 1.11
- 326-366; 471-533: 0.87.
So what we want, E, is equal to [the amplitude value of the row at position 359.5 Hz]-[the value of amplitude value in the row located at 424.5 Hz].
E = -10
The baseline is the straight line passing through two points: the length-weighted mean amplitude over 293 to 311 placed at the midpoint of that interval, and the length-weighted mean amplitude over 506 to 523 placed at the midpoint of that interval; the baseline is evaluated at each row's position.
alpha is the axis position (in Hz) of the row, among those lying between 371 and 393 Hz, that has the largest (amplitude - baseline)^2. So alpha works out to 372.0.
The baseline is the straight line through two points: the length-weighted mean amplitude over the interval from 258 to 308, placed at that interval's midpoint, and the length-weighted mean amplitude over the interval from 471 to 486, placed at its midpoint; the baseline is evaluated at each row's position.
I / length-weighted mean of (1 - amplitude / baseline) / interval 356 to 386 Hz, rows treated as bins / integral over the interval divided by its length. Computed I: 0.243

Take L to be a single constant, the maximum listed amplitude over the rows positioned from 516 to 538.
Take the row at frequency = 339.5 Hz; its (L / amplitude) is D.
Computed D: 1.21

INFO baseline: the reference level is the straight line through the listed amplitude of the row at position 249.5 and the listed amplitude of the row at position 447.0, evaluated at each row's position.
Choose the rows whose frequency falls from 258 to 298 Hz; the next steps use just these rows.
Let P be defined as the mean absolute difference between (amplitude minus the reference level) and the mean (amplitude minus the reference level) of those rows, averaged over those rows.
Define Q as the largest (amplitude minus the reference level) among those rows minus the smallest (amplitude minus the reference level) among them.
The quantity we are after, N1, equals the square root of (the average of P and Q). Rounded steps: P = 1.8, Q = 8.5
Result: 2.26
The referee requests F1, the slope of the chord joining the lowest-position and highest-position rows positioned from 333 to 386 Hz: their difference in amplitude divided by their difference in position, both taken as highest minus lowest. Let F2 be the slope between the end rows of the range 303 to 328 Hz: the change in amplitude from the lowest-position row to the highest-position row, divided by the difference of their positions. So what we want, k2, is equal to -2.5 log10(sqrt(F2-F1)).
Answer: 1.3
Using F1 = -0.15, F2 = -0.06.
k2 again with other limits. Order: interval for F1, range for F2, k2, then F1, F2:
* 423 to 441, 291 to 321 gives 0.6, -0.13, 0.18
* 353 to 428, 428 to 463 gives 1.1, 0.06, 0.19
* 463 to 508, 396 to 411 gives 0.5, -0.02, 0.40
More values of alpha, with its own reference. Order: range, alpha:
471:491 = 489.5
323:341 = 337.0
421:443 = 429.5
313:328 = 314.5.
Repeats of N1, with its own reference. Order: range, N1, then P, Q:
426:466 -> 2.26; 1.7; 8.5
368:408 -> 3.26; 5.0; 16.3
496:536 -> 4.54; 8.3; 33.0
